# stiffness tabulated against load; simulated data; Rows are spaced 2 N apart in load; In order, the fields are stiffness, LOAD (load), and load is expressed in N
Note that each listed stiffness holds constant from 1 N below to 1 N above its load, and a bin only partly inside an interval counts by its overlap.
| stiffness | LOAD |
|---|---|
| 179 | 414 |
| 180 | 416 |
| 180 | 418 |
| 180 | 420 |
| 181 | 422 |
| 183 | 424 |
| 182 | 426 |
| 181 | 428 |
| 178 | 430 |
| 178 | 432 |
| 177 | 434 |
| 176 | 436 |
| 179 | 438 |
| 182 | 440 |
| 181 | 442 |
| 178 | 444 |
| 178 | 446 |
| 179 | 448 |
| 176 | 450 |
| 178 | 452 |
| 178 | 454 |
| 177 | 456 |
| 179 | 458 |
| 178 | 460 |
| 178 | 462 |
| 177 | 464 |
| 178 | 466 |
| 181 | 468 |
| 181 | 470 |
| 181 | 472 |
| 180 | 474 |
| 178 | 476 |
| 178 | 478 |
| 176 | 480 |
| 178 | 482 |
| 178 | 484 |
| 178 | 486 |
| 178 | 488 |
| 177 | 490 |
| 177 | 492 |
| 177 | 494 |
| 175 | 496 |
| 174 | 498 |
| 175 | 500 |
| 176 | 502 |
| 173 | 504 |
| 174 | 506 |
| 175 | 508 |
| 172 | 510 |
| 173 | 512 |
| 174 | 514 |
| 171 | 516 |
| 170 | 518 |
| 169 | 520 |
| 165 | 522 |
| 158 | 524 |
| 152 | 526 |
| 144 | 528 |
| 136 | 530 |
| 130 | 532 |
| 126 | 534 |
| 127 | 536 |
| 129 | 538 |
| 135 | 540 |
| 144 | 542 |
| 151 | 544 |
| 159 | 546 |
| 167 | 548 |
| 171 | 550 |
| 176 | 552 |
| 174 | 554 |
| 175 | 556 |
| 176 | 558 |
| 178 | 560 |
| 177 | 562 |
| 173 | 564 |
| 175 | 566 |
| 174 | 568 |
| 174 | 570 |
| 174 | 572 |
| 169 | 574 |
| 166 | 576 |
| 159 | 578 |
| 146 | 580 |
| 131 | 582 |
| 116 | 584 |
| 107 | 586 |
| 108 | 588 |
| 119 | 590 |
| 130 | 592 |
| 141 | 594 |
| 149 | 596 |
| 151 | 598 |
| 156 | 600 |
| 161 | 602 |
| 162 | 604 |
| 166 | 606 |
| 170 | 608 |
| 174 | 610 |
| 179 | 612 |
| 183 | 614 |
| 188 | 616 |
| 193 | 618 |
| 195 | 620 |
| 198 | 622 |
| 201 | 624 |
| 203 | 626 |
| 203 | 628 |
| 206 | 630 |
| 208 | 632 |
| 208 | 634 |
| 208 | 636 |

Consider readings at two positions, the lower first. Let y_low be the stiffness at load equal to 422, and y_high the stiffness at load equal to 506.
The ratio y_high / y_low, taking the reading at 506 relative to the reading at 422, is 0.96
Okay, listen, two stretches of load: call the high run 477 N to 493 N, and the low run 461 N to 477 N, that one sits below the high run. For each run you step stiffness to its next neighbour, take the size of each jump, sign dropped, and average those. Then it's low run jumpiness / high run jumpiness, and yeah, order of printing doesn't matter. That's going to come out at 1.6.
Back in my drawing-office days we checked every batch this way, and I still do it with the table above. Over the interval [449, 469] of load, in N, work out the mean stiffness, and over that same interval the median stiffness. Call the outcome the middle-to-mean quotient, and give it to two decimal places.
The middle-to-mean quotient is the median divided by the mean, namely 1.00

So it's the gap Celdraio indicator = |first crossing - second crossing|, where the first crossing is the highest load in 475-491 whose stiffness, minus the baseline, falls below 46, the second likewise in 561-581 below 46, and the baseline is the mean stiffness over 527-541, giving 90 N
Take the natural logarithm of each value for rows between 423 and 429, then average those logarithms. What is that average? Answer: 5.20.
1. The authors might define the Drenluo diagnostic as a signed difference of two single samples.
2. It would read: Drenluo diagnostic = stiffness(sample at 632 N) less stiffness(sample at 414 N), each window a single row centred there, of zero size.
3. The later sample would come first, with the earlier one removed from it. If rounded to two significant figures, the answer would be 29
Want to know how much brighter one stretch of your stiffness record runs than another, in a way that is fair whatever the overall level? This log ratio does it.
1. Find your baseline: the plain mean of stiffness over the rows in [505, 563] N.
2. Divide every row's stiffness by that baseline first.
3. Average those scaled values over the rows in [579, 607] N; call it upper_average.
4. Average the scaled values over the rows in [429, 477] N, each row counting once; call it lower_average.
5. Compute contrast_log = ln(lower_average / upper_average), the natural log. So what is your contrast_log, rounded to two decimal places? 0.25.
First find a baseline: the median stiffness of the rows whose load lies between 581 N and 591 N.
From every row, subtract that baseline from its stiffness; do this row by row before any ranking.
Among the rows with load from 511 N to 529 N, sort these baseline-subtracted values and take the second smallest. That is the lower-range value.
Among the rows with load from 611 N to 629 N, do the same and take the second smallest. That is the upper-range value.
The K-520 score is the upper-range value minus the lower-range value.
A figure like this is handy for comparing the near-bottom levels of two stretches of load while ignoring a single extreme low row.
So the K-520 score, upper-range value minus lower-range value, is 31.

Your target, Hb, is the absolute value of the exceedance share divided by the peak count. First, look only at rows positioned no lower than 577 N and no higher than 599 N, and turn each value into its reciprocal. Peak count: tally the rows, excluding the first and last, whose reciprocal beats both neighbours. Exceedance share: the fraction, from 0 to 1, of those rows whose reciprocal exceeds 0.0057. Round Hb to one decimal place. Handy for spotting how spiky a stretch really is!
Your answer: 1.0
